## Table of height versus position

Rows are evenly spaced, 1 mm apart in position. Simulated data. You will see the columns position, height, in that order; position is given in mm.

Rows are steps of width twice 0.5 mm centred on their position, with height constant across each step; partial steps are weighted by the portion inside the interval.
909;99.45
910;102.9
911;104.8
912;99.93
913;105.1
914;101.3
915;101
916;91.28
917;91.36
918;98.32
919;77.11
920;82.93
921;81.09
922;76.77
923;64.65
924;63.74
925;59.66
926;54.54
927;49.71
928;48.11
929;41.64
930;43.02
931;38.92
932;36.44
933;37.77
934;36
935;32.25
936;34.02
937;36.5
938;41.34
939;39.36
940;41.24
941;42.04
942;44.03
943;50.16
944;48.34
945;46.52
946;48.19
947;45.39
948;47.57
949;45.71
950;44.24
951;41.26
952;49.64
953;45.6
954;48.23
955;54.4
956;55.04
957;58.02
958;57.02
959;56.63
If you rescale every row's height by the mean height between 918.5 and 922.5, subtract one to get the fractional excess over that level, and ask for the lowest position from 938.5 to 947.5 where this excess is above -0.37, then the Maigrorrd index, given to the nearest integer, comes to 943 mm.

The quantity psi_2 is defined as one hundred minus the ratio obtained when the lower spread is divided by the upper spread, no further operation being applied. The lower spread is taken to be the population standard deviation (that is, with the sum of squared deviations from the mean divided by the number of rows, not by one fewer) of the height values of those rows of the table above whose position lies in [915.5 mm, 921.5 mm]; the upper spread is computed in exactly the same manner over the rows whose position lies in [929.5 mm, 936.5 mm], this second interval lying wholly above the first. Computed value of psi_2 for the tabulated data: 97.8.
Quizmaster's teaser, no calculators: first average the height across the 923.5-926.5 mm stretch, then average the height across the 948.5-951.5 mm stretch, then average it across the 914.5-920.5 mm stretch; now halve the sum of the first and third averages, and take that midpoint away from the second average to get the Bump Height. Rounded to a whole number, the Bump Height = -31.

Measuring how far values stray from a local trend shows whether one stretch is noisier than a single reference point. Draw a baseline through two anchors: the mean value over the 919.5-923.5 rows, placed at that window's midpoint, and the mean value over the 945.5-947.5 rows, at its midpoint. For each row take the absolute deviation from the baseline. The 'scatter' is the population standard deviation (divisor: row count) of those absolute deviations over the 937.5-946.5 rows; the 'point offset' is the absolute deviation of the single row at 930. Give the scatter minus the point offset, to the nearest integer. -17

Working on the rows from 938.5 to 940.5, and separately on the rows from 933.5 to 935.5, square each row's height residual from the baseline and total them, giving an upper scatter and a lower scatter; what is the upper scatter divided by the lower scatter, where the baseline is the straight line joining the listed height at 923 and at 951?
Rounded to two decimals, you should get 0.26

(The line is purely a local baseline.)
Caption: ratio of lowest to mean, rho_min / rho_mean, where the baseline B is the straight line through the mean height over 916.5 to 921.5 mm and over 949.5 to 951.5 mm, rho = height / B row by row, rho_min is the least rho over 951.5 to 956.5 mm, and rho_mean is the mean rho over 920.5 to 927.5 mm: 1.4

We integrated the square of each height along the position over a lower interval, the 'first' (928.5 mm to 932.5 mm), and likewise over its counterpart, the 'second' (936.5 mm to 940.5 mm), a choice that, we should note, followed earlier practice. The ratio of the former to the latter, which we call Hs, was 1.0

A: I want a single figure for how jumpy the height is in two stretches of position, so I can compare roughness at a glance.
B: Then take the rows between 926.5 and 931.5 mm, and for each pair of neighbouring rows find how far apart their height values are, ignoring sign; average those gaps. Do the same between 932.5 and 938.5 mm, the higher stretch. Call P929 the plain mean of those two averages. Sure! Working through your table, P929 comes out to 3.2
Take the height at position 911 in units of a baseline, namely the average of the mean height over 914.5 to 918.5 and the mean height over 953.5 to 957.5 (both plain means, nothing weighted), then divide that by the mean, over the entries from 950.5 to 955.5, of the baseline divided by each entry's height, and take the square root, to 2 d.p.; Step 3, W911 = 0.94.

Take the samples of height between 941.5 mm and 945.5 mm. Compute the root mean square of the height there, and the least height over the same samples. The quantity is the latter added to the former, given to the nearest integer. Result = 91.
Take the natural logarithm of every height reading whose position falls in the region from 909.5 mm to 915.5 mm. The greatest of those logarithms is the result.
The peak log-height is 4.7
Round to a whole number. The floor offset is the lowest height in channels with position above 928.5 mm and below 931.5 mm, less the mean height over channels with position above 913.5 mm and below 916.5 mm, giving -59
